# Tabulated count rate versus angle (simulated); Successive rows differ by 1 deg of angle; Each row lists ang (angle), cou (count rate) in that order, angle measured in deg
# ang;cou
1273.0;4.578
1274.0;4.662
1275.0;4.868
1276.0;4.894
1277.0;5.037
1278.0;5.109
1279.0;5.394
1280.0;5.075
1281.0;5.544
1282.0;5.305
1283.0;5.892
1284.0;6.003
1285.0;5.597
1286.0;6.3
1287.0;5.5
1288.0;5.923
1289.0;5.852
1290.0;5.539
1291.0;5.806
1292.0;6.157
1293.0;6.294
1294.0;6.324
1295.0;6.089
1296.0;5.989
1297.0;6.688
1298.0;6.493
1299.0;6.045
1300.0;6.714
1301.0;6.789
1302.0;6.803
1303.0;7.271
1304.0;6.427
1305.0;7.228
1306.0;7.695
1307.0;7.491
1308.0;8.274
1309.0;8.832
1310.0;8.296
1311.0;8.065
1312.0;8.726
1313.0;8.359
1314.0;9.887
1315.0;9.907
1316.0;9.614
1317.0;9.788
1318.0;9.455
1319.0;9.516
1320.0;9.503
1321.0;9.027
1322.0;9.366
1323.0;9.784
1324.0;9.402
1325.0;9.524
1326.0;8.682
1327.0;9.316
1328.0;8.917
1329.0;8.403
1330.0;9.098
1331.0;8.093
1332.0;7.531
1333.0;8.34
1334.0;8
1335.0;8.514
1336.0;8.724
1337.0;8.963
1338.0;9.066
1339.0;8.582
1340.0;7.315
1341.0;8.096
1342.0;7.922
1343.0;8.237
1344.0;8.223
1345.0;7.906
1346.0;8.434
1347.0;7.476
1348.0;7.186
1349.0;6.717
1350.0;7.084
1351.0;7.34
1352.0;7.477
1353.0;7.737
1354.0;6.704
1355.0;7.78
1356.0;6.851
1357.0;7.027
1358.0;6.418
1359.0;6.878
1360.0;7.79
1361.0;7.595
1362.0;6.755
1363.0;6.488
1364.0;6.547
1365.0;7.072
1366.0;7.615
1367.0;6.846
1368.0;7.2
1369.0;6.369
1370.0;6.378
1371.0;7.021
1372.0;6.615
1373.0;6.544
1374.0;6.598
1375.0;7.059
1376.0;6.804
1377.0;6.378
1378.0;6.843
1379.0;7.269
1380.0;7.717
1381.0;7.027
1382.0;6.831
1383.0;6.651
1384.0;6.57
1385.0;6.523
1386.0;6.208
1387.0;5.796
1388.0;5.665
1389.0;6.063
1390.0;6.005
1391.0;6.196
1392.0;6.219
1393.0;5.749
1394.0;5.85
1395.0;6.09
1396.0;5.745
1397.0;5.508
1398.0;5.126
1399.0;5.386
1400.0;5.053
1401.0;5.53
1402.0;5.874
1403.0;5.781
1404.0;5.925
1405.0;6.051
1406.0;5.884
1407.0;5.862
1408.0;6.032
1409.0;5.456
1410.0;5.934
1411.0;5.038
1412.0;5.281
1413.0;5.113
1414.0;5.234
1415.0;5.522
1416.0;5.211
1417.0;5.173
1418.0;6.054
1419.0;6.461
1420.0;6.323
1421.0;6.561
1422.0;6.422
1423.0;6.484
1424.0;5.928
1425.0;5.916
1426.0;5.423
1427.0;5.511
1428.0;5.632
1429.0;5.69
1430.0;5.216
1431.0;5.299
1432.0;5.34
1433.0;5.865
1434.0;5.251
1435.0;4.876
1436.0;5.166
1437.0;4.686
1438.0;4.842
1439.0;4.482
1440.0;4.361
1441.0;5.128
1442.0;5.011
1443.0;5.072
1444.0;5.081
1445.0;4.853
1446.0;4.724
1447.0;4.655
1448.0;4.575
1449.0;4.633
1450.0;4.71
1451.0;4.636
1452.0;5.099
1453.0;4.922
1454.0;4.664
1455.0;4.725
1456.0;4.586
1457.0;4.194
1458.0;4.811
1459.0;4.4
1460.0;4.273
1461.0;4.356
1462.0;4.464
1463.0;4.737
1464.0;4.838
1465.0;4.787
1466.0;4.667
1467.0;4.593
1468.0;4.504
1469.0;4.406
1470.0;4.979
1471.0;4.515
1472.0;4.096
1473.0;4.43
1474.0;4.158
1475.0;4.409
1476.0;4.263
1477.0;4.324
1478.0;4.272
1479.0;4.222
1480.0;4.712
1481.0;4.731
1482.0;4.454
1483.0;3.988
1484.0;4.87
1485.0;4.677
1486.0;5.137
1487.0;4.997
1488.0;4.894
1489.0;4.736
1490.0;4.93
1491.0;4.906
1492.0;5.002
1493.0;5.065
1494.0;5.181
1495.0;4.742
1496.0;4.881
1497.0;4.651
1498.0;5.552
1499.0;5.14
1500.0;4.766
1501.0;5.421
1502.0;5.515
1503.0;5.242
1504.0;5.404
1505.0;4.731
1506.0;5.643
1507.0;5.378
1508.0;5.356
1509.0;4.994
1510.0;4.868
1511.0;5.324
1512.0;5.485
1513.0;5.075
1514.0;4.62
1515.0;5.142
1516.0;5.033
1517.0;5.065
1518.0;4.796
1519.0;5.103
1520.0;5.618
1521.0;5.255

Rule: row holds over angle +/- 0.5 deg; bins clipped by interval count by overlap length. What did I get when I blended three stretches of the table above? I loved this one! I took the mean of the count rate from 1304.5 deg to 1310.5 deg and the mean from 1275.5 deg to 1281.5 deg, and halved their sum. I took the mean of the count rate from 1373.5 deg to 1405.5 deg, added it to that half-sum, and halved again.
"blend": 6.4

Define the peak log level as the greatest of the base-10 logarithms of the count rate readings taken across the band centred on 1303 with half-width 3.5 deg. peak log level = 0.89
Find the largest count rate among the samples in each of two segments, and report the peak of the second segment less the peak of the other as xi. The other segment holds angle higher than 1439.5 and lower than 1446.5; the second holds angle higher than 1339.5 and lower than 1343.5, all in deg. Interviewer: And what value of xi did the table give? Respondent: 3.1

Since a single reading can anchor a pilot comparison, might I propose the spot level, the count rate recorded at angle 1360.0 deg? 7.79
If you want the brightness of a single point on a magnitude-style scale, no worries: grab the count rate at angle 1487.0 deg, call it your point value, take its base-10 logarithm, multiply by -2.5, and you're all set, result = -1.75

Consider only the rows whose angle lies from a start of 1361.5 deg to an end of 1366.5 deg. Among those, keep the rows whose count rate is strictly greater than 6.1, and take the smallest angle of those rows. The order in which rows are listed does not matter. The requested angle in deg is 1362.0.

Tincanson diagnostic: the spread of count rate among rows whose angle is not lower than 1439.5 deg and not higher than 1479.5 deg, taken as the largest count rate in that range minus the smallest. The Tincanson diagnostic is 1.0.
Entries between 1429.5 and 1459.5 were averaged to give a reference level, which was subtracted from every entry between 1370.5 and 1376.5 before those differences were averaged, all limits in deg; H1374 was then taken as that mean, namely 1.9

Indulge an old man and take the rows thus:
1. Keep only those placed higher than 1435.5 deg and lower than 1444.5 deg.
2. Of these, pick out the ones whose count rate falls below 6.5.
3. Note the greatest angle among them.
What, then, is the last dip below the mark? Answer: 1444.0 deg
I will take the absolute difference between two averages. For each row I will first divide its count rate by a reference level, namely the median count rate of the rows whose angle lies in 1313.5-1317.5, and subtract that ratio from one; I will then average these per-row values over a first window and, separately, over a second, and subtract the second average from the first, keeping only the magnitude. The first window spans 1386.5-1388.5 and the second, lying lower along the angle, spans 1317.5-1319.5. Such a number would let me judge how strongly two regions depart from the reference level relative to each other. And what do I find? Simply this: 0.38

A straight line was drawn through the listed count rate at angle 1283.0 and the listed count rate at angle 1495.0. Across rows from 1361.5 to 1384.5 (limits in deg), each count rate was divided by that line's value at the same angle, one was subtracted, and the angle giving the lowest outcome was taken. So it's 1369.0 deg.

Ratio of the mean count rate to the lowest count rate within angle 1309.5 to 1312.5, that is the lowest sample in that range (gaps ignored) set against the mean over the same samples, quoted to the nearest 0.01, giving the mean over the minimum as 1.04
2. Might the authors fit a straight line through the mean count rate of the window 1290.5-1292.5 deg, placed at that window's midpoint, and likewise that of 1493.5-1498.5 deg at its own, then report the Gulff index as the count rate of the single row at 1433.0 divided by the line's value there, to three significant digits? 1.11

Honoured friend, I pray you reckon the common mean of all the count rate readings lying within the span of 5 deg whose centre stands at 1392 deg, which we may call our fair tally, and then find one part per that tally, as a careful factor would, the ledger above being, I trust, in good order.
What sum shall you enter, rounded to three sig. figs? 0.167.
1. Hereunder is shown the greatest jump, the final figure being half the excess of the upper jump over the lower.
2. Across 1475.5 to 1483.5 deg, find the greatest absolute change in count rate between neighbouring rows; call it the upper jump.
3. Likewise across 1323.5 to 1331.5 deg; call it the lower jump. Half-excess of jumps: -0.3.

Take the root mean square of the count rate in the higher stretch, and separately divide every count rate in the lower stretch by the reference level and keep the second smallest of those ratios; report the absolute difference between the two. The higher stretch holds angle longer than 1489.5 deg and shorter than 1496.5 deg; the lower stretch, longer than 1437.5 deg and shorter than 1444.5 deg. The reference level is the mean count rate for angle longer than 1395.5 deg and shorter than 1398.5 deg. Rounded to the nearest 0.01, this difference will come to 4.14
